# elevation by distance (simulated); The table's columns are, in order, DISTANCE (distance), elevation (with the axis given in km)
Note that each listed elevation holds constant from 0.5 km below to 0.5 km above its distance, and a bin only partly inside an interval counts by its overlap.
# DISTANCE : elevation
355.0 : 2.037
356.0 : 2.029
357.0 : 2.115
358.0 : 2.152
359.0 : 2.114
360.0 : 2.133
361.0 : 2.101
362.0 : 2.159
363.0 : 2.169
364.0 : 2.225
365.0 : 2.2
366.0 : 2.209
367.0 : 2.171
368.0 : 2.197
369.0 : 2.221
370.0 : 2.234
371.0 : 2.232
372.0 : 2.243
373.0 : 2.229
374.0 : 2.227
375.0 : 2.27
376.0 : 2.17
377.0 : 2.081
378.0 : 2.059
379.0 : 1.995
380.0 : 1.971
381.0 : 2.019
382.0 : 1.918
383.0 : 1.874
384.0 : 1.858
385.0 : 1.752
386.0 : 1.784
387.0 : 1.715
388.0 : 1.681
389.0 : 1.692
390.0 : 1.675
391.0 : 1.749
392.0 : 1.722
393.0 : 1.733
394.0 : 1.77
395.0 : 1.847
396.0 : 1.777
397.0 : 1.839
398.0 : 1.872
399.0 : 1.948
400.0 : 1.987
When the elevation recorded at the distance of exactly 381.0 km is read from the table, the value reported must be 2.019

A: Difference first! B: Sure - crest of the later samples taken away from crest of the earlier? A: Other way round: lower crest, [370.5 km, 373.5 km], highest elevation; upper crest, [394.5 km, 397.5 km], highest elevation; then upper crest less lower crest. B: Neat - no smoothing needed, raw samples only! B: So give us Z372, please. -0.40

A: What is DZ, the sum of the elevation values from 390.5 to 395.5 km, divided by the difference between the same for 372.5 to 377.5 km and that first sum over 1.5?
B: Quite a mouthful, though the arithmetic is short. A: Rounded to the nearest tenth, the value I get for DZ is 1.7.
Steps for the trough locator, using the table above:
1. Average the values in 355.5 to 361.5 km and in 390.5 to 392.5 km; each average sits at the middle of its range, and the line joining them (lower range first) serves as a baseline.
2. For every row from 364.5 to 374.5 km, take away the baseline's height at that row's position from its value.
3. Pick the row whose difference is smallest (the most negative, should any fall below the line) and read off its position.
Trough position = 367.0 km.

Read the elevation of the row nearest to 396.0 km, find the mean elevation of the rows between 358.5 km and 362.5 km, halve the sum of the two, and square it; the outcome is 3.8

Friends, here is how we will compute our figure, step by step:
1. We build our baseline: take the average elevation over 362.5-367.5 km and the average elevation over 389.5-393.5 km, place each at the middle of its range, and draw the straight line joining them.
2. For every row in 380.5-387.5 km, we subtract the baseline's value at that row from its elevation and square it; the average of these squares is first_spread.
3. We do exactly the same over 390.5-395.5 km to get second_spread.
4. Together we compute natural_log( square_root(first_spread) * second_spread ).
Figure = -7.4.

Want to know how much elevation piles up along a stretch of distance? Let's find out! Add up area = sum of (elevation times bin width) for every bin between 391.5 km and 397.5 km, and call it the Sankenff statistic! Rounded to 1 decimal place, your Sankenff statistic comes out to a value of 10.7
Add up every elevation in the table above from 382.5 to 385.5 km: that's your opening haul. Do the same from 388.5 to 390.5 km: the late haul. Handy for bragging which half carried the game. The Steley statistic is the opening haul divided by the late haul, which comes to 1.63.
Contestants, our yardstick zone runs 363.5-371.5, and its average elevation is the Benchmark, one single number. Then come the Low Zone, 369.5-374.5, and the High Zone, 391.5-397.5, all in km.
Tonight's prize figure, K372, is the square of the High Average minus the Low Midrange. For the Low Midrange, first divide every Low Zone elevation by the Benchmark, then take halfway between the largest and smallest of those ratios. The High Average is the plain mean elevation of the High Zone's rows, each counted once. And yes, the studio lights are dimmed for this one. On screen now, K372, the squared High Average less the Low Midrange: 2.16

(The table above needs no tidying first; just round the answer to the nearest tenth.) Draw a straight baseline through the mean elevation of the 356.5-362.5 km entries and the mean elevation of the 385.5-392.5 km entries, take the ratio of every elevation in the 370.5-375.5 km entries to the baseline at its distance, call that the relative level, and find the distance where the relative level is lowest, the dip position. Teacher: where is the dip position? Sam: 371.0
